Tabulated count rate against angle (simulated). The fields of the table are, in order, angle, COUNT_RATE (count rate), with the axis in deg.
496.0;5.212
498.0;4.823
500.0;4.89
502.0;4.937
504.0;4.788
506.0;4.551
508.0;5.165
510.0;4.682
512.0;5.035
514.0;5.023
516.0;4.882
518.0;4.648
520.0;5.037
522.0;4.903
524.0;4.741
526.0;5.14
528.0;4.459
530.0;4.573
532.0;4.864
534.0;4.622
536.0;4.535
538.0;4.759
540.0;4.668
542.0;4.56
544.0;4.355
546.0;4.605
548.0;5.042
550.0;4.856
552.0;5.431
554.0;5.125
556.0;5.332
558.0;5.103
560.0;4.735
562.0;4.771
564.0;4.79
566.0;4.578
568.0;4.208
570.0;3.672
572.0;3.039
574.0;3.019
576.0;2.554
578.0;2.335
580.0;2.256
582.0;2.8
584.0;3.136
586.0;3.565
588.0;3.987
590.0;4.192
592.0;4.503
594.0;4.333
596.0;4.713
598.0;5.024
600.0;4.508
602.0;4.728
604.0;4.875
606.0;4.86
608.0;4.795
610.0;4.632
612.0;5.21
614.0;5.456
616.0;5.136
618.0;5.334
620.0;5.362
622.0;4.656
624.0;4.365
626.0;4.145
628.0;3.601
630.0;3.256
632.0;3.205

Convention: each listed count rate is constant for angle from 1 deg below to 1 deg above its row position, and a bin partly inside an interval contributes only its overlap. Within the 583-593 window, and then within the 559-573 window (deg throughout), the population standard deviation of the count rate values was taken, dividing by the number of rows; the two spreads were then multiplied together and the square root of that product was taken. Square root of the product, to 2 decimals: 0.55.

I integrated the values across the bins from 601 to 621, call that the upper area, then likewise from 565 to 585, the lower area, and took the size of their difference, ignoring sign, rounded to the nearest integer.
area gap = 38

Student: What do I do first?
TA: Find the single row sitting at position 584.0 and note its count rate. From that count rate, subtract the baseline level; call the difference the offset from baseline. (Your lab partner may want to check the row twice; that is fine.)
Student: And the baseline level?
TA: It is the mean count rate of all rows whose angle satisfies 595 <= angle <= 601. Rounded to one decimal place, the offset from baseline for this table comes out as -1.6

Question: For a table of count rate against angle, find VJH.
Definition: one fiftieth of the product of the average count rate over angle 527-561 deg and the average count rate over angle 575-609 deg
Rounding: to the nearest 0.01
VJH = 0.38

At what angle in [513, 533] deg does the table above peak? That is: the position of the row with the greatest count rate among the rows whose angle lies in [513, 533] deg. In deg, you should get 526.0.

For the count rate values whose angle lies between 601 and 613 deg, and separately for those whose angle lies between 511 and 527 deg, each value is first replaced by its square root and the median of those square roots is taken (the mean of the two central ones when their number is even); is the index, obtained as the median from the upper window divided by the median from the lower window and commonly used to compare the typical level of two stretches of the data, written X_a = 0.986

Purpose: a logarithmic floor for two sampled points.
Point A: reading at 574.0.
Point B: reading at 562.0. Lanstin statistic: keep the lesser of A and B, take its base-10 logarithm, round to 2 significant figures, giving 0.48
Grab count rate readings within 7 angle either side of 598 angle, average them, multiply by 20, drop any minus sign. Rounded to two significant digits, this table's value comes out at 93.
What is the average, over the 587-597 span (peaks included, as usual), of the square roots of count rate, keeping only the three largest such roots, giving 2.12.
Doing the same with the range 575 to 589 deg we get 1.89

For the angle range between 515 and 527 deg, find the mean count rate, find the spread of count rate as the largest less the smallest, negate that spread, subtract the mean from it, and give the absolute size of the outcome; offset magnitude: 5.38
